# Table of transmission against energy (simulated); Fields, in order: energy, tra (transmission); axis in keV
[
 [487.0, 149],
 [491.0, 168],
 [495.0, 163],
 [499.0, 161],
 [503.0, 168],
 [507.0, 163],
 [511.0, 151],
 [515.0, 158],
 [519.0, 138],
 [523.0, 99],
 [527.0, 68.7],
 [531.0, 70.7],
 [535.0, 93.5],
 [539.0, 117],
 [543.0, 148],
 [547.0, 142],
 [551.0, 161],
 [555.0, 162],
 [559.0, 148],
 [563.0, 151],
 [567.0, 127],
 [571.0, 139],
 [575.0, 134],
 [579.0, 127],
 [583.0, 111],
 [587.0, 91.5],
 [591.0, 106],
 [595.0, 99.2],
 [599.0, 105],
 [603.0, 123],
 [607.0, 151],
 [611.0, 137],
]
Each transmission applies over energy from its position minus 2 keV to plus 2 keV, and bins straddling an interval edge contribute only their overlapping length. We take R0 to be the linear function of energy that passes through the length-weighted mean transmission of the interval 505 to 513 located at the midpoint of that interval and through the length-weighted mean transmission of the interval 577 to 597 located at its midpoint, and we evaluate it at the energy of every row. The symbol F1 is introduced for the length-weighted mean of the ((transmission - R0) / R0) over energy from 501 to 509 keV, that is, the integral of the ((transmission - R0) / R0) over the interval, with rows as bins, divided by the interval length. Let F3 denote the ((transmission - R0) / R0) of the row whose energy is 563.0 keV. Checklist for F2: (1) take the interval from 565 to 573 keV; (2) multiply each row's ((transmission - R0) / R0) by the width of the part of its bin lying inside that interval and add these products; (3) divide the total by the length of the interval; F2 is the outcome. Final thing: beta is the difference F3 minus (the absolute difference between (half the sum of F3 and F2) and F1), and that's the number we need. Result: 0.1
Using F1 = 0.04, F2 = 0.12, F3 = 0.23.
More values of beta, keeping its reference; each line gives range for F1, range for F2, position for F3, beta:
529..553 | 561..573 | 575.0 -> -0.1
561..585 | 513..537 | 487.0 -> -0.5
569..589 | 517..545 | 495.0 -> -0.2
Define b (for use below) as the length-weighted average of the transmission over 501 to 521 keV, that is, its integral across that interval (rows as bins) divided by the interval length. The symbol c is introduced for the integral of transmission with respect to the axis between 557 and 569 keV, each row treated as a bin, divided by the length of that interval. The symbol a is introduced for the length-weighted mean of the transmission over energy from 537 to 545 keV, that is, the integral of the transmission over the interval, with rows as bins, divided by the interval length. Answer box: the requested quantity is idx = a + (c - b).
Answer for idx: 119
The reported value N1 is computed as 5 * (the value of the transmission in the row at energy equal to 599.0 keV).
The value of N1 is 525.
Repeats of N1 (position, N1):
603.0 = 615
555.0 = 810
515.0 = 790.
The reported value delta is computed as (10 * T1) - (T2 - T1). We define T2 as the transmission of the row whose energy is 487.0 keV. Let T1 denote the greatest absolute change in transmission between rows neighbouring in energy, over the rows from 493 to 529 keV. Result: 280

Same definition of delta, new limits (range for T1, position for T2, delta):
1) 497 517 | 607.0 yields -19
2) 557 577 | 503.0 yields 96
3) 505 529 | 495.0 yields 266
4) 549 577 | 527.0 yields 195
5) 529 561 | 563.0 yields 190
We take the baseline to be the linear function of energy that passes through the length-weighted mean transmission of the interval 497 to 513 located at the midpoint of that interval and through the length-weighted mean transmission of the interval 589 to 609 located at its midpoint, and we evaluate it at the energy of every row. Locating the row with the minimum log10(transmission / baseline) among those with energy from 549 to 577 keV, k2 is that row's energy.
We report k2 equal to 567.0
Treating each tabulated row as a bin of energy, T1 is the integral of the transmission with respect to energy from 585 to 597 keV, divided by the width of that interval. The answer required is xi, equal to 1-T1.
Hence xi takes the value -98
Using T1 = 99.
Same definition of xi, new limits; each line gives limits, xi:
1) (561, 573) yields -138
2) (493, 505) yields -163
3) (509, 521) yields -148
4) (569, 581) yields -132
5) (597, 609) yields -125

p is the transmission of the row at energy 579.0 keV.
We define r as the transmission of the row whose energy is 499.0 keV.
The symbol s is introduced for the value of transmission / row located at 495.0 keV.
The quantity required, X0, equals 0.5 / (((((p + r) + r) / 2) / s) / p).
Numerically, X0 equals 46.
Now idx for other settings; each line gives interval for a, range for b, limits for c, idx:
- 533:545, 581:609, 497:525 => 155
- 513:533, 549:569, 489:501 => 121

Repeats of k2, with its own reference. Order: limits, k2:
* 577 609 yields 587.0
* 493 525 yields 523.0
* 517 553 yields 527.0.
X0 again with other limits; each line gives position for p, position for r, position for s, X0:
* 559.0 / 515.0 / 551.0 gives 51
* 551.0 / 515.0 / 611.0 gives 46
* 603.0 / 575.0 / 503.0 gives 53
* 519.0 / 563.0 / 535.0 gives 29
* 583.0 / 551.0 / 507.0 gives 42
